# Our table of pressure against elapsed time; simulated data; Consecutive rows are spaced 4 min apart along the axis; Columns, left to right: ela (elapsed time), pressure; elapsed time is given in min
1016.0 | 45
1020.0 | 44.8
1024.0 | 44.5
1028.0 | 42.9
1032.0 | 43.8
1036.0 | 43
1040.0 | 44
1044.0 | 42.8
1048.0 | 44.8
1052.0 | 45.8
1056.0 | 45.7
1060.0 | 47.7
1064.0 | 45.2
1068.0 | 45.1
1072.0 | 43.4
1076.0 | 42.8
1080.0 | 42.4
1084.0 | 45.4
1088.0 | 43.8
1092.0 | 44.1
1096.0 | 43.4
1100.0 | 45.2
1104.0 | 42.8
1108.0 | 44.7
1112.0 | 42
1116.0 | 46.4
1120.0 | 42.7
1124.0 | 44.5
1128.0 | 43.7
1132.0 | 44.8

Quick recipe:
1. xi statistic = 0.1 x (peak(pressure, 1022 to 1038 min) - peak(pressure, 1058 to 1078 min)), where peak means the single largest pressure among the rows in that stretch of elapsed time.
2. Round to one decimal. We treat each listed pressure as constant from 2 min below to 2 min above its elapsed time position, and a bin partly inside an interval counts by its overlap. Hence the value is -0.3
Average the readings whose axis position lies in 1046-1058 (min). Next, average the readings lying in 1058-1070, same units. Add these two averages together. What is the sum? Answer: 91.4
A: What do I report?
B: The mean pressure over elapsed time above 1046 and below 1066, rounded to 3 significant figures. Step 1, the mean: 45.8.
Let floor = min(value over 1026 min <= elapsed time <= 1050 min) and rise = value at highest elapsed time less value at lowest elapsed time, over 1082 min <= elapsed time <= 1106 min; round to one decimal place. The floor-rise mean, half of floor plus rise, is 20.1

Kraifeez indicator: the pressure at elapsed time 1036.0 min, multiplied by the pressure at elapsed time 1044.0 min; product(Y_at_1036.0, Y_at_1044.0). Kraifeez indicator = 1840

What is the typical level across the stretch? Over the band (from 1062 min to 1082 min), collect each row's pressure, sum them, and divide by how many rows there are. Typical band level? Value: 43.78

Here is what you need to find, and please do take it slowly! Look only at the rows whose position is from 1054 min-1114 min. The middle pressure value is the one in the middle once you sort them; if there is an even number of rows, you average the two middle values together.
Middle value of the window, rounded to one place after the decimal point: 44.1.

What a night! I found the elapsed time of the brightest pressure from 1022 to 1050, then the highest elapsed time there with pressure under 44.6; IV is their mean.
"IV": 1046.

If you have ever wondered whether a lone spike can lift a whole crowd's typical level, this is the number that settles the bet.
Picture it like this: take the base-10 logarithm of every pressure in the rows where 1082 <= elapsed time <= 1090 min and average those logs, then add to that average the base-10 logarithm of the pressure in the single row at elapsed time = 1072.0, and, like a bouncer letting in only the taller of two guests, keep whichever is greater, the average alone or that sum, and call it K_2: 3.29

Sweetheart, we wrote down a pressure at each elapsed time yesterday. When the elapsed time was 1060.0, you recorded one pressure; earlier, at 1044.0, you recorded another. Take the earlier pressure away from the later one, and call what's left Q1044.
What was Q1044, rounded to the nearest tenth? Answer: 4.9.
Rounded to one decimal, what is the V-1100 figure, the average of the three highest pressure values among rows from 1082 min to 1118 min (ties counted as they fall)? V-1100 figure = 45.7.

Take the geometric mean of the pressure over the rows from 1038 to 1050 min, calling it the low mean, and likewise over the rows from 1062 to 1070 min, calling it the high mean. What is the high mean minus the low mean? 1.3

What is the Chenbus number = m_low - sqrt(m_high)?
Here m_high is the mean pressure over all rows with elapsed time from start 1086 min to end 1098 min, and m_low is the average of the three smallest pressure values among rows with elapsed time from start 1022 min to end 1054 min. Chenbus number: 36.28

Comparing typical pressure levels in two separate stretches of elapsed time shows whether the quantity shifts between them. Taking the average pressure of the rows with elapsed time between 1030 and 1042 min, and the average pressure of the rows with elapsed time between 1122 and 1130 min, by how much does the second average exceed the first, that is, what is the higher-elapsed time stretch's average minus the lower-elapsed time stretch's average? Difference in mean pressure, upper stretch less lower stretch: 0.50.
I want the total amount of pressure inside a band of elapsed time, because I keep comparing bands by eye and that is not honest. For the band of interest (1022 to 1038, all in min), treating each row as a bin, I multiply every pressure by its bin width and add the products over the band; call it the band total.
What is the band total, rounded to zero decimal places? 697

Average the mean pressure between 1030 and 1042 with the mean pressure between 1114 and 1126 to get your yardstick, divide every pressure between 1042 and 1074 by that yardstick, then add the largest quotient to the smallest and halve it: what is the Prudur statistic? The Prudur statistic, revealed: 1.03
